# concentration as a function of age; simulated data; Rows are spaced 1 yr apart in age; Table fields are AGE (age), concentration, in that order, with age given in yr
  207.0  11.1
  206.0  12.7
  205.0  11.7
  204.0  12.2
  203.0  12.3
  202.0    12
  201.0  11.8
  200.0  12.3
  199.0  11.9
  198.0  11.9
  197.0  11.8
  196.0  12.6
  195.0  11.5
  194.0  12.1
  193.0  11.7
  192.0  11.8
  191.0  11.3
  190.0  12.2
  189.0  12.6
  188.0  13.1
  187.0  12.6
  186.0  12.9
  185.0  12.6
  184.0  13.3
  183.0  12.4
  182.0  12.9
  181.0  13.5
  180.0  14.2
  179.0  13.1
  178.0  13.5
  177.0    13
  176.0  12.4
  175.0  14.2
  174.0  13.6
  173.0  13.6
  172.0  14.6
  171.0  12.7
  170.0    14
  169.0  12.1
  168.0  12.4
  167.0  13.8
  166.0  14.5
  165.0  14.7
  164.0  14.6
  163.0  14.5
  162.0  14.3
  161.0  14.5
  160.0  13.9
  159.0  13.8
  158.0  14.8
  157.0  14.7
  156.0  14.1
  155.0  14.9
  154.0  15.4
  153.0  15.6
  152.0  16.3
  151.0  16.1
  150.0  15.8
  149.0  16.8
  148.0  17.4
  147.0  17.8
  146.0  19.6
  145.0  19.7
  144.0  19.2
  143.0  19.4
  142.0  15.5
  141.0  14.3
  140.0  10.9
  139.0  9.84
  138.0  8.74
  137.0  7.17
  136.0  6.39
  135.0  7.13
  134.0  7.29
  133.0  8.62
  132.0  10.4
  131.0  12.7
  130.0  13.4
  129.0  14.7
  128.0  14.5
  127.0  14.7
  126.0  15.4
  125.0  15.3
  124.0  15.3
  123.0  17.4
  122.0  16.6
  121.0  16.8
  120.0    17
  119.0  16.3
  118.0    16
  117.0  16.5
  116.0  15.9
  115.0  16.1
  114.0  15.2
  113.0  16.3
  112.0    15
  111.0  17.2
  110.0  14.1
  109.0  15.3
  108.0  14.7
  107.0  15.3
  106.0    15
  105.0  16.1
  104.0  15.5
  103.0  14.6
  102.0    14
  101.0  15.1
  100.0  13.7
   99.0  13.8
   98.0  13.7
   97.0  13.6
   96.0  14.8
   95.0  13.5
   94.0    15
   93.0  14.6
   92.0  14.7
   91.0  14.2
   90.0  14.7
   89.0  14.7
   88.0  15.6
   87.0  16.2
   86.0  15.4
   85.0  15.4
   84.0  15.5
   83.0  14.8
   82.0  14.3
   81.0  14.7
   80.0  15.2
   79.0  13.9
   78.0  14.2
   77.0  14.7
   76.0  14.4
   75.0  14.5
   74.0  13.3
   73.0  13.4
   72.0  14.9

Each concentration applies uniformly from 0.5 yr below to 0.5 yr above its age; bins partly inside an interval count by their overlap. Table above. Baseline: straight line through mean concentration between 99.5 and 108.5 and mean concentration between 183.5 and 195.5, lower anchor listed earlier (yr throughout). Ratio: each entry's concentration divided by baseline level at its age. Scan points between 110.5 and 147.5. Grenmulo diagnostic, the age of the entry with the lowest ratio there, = 136.0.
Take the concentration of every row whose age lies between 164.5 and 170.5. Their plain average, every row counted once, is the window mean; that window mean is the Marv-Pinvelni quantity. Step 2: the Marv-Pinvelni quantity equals 13.6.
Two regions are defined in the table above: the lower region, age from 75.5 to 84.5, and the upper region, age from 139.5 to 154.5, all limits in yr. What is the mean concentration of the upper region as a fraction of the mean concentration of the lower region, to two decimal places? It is 1.14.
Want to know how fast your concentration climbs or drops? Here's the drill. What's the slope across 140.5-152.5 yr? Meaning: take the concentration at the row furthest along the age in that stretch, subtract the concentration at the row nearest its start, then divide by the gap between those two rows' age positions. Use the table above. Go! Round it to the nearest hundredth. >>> 0.18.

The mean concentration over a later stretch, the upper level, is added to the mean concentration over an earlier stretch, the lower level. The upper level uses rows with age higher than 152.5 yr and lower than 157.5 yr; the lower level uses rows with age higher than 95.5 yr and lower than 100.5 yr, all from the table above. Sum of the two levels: 28.9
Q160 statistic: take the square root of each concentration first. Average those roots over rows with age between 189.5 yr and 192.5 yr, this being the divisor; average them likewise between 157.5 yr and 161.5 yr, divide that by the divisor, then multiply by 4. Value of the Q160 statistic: 4.40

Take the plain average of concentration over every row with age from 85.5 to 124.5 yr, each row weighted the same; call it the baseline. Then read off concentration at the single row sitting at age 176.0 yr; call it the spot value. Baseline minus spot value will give 2.9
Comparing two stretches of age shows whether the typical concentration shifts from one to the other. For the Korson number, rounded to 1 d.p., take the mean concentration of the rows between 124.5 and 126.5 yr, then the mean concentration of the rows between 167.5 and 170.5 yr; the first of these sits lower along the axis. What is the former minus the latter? 2.5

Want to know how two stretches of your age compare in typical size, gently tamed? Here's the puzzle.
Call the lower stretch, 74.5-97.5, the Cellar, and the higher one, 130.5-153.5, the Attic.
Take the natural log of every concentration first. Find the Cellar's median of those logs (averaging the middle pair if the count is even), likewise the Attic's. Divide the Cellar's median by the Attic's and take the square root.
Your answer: 0.99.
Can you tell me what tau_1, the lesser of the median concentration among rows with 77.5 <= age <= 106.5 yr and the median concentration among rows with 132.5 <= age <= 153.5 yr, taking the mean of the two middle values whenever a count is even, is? 15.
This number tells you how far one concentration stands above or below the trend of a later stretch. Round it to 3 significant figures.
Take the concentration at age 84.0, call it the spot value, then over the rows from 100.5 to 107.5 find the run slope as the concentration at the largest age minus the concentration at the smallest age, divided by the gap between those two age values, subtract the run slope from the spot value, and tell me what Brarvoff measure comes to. 15.5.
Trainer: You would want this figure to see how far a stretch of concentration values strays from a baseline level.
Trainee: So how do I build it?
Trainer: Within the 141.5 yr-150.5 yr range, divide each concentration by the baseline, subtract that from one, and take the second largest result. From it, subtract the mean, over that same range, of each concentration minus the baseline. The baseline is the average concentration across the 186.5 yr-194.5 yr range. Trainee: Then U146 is -6.0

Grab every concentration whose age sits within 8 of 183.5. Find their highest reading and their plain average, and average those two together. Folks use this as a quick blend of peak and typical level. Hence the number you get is 13.5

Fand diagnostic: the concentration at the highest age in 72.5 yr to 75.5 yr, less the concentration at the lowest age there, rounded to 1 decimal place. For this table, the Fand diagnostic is 1.1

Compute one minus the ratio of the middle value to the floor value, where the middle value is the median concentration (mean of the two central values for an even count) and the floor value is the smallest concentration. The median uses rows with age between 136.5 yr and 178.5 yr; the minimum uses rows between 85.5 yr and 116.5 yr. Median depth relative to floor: -0.07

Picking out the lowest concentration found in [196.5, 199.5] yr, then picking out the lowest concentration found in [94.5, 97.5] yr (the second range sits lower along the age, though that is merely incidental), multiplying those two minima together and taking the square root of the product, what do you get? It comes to 12.6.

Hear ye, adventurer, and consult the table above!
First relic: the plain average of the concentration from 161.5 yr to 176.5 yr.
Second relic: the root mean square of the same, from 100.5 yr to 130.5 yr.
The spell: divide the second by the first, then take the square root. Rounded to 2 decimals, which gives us 1.06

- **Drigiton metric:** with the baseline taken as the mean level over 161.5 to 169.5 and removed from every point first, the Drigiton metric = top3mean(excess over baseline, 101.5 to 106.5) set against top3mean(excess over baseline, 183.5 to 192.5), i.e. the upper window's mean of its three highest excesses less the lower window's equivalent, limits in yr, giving -2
